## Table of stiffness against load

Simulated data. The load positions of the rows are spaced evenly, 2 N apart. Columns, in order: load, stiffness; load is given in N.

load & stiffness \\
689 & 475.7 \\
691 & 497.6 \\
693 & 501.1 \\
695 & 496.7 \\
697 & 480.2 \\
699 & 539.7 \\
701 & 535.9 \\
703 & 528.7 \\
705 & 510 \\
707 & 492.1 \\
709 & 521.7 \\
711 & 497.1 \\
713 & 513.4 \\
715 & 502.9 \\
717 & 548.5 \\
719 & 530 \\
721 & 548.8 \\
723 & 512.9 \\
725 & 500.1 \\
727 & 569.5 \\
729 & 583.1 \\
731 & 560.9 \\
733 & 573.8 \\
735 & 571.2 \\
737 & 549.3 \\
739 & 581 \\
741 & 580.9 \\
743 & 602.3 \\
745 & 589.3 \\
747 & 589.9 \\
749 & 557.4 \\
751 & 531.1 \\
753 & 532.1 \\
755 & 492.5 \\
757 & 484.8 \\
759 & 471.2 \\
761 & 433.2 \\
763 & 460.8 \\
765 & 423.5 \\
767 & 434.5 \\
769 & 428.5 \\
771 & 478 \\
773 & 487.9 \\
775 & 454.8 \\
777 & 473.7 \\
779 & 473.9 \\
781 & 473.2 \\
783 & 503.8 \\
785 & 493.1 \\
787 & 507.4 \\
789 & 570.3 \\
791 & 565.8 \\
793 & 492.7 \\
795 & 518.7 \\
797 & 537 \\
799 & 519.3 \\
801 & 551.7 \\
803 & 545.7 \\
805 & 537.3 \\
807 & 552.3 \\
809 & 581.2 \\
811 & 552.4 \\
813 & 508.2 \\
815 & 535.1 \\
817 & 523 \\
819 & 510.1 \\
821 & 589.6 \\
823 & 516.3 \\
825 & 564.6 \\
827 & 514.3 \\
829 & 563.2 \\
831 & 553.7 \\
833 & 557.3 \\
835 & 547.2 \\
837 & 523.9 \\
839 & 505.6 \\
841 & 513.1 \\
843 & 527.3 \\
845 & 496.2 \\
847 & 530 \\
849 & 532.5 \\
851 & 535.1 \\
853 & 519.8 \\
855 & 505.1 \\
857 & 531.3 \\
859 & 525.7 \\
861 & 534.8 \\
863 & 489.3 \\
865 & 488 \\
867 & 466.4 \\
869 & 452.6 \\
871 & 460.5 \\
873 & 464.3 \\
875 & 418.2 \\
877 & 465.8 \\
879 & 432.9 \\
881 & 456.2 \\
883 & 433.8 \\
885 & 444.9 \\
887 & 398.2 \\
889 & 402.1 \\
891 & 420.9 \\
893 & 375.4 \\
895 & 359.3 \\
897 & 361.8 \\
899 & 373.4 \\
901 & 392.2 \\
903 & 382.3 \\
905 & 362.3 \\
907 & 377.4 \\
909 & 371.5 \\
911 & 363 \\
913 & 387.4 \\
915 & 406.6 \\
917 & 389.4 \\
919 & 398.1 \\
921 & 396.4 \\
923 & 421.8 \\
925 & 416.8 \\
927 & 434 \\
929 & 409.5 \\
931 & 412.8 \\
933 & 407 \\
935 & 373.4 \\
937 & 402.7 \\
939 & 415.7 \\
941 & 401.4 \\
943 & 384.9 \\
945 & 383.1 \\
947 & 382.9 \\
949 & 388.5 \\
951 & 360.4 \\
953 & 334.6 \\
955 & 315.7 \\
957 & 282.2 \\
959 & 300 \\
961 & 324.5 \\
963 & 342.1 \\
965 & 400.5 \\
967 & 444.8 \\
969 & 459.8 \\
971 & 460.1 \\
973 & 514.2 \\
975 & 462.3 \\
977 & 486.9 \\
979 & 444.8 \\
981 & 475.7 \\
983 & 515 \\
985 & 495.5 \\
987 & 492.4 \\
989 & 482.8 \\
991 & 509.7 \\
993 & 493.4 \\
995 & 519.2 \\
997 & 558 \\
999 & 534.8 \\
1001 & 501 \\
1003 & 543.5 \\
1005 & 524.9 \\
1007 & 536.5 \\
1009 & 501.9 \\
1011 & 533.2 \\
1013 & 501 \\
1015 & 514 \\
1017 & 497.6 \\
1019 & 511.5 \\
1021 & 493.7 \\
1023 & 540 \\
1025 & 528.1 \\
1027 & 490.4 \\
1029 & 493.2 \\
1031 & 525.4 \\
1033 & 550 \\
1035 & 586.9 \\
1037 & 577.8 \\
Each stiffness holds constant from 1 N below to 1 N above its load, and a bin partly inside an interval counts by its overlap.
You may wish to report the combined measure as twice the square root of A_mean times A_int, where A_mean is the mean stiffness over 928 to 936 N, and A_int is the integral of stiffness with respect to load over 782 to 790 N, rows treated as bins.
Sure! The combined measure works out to 2579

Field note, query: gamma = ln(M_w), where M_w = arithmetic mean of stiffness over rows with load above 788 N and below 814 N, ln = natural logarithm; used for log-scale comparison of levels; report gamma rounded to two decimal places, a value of 6.29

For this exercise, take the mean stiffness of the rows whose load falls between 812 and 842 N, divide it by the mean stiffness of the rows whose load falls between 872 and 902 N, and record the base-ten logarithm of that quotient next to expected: 0.11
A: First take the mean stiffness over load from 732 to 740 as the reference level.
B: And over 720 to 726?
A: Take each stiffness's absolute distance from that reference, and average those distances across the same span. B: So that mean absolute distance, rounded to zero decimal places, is 48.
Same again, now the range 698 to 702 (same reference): 31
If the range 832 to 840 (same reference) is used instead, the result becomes 35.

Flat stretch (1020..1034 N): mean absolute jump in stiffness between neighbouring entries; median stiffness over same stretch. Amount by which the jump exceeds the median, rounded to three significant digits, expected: -499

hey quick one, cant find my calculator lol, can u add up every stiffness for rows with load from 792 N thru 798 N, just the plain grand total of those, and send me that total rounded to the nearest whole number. 1548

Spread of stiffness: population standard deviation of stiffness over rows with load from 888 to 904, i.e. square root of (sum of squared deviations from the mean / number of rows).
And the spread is 20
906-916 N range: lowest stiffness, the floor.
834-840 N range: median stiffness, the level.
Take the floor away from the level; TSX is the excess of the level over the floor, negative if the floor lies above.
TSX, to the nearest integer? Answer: 161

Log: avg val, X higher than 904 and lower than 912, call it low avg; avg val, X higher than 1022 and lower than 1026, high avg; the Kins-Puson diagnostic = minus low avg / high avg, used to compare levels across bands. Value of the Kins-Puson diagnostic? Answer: -0.69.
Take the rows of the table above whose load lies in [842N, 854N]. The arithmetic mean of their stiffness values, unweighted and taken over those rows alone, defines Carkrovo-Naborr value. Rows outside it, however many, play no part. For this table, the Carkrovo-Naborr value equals 523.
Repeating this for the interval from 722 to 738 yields 553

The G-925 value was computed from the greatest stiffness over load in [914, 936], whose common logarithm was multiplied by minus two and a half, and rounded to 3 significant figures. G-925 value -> -6.59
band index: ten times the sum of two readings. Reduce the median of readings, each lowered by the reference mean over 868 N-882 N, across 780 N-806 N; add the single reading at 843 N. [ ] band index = 5965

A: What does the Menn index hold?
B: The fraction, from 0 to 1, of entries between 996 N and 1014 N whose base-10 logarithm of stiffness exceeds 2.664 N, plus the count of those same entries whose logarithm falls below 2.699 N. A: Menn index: 1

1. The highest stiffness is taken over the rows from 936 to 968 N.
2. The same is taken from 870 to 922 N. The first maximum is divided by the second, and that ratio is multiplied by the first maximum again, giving 425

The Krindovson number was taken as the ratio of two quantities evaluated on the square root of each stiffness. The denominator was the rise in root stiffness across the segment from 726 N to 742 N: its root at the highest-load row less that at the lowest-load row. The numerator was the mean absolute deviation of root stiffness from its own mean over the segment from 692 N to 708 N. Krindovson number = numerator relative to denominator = 1.7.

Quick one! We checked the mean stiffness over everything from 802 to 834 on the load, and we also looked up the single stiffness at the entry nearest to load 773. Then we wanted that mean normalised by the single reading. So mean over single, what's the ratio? 1.1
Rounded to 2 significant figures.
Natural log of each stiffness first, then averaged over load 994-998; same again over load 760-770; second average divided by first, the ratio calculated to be 0.97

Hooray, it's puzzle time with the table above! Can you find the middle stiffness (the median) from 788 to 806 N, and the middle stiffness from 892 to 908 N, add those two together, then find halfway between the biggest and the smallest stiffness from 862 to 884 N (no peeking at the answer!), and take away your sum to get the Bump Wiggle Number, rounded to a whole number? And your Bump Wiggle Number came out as -458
